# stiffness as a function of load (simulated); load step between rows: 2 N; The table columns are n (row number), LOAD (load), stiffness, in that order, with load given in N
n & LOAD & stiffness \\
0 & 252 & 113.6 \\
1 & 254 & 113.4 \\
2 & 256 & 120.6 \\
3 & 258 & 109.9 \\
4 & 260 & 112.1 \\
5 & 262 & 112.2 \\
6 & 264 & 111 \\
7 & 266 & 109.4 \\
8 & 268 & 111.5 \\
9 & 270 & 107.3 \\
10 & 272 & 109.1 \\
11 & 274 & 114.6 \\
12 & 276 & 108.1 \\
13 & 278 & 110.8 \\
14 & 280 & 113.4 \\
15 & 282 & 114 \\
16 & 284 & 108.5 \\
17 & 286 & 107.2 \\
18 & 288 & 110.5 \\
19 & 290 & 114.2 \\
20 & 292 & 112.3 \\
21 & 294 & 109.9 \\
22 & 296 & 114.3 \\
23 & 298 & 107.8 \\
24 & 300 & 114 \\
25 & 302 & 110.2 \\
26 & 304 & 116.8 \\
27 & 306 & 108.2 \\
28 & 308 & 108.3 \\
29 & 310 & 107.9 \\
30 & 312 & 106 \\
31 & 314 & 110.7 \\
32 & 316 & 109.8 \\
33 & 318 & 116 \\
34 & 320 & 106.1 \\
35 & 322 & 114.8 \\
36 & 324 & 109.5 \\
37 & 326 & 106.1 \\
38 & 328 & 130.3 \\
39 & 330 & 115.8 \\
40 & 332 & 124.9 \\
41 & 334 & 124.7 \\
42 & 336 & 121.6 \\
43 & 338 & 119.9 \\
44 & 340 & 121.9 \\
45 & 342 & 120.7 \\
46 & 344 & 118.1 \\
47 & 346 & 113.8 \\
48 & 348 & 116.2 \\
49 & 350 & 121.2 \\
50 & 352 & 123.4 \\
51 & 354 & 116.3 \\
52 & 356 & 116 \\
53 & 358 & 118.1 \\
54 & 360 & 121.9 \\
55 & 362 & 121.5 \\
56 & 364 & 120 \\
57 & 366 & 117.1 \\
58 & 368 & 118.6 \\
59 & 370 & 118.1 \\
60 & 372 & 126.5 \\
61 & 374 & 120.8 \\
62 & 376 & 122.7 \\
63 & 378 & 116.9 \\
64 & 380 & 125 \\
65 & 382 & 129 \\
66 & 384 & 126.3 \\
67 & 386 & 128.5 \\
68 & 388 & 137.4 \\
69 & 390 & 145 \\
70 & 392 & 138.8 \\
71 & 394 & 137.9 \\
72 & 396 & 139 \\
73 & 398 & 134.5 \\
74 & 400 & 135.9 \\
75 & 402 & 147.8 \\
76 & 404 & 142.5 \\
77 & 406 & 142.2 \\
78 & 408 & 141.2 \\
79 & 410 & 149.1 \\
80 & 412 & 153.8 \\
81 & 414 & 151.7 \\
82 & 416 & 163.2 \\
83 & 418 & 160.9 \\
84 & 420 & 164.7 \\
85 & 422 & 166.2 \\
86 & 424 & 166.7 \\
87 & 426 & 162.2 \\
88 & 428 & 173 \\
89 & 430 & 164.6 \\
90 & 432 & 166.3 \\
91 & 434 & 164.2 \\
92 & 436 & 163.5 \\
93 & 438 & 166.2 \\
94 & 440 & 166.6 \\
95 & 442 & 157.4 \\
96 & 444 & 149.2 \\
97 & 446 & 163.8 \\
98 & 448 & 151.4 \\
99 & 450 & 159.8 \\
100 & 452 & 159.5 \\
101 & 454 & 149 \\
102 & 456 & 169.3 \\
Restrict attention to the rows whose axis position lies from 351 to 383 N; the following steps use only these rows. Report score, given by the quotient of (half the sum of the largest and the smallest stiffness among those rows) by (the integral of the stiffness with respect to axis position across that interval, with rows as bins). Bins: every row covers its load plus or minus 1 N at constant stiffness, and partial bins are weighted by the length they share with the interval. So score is 0.032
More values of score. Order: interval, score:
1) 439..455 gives 0.063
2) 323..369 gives 0.022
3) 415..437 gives 0.046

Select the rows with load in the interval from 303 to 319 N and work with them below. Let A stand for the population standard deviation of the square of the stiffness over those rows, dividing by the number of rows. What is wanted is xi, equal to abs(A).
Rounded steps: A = 820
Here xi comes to 820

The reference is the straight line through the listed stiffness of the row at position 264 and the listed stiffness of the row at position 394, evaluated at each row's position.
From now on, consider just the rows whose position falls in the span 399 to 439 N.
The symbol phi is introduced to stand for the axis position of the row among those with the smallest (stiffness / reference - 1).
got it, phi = 400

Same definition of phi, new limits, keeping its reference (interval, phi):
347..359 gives 356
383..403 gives 384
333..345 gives 344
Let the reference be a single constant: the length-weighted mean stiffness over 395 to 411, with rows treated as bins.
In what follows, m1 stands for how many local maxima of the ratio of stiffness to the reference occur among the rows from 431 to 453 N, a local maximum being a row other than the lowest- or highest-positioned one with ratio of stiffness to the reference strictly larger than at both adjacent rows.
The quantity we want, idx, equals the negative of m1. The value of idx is -3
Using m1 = 3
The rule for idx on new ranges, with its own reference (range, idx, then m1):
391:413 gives -2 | 2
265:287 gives -3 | 3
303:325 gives -4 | 4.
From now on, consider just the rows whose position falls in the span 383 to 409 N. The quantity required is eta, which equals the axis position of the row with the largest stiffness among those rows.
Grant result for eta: 402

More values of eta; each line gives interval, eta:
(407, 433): 428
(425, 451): 428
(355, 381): 372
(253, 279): 256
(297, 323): 304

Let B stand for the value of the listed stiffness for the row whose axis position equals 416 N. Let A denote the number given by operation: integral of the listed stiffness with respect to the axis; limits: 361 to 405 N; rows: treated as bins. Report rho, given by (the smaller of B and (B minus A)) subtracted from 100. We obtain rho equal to 5636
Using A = 5700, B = 163.2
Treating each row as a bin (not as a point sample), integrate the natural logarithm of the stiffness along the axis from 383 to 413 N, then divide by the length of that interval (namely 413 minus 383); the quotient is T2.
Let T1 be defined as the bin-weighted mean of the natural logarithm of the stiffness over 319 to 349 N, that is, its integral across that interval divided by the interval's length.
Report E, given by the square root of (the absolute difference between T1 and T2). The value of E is 0.42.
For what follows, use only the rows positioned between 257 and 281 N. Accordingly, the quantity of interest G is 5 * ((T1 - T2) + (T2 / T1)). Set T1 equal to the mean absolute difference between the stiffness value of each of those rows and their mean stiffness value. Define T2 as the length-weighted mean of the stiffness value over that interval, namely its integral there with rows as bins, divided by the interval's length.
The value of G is -217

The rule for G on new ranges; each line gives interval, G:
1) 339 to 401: -499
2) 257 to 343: -413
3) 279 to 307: -332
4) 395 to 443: -652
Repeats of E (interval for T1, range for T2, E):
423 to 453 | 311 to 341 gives 0.58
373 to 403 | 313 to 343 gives 0.35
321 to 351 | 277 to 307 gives 0.25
